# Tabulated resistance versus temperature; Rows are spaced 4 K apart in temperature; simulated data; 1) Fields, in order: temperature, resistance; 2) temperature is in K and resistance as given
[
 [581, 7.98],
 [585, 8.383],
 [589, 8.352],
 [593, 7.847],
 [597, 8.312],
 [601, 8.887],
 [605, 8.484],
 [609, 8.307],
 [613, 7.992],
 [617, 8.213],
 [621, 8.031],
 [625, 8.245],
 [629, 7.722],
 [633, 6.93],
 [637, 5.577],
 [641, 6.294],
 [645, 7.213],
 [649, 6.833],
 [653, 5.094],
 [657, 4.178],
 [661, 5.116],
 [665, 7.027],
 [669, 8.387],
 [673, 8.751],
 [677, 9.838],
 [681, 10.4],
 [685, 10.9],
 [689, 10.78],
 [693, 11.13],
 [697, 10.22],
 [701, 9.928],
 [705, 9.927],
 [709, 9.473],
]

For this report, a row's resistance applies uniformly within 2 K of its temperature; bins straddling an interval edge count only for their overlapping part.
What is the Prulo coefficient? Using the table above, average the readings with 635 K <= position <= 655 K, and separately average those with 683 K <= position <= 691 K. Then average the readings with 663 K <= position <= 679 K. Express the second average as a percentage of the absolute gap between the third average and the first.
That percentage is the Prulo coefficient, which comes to 472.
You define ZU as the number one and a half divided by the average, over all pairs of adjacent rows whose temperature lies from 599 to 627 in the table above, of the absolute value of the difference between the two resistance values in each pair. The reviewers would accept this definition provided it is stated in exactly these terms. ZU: 6.0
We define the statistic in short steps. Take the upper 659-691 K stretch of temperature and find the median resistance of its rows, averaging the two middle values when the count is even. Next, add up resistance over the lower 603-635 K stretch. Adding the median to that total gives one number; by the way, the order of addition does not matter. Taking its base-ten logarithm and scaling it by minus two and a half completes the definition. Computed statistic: -4.662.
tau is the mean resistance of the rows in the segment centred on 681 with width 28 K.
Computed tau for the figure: 10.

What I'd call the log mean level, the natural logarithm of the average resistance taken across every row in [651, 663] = 1.57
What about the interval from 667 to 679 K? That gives 2.20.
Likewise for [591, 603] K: 2.12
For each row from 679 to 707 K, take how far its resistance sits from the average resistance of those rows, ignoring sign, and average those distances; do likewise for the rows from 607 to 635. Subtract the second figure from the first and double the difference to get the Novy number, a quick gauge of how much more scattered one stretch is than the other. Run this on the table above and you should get 0.12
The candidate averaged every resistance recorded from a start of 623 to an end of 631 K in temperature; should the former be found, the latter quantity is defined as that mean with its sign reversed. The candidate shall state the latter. -8.0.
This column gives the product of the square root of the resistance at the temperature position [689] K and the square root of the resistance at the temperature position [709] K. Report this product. 10.1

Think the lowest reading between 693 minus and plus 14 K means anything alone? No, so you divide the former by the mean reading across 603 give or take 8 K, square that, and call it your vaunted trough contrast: 1.4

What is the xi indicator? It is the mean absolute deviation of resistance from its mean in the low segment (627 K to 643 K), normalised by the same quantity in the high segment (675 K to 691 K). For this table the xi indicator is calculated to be 1.93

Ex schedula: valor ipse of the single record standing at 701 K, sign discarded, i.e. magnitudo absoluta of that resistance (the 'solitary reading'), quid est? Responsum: 10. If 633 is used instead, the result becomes 7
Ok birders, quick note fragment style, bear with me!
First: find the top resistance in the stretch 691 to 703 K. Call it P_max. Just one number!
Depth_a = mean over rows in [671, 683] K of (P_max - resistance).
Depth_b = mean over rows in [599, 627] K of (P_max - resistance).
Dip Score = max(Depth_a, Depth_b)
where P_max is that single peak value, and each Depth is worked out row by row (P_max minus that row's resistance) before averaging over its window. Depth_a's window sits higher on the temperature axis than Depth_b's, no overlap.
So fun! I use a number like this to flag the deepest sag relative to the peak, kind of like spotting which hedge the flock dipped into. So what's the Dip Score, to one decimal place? 2.8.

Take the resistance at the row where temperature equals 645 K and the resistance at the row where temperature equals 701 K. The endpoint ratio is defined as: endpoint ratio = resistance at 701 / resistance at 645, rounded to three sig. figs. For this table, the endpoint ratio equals 1.38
